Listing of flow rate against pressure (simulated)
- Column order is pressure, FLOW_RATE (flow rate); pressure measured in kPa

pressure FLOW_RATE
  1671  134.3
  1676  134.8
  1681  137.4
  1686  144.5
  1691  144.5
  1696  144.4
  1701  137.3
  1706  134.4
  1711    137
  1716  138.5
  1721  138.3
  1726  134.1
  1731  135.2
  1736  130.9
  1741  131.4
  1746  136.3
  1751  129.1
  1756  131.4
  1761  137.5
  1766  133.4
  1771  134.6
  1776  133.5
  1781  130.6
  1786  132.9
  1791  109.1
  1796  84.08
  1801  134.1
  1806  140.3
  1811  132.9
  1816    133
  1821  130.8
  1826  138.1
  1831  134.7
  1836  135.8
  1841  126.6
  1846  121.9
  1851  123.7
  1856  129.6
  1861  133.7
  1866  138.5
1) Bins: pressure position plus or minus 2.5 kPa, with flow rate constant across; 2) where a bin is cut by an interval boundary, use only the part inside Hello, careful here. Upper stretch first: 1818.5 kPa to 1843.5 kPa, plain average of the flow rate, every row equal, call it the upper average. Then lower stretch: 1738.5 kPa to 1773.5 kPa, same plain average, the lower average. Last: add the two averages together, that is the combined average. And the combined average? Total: 267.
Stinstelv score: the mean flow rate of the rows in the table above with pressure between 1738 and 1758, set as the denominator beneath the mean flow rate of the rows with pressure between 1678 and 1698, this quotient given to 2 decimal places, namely 1.08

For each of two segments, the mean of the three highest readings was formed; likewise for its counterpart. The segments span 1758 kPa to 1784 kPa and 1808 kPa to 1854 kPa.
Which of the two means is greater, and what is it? 136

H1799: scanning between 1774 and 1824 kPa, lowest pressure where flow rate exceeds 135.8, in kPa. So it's 1806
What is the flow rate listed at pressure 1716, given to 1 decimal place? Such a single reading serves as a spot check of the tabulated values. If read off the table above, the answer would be 138.5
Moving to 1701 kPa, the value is 137.3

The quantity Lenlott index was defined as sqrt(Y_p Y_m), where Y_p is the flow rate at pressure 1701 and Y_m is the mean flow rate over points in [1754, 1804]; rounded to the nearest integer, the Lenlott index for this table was 132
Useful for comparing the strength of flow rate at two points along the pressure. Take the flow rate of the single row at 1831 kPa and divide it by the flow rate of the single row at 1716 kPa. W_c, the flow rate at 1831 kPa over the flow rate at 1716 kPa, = 0.973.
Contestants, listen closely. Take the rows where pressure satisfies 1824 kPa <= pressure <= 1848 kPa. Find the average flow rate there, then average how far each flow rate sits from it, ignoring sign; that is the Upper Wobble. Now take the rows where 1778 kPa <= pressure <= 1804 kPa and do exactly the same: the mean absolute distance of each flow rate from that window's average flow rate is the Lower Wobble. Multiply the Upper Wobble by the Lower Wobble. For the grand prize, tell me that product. 99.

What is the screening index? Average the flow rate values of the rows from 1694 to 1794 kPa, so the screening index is 133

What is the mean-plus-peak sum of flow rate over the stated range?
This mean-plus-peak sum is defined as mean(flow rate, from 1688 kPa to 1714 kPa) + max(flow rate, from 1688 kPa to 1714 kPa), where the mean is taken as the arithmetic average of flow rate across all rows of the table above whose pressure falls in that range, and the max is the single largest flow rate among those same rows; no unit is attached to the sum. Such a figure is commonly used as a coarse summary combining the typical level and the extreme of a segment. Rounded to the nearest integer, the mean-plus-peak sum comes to 284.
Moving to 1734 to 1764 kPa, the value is 270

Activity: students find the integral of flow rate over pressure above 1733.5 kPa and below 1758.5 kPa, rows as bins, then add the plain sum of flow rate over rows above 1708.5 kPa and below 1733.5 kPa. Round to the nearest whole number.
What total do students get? 3979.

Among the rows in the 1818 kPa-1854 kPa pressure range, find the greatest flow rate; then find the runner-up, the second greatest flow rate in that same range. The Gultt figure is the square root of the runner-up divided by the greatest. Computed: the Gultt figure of 0.992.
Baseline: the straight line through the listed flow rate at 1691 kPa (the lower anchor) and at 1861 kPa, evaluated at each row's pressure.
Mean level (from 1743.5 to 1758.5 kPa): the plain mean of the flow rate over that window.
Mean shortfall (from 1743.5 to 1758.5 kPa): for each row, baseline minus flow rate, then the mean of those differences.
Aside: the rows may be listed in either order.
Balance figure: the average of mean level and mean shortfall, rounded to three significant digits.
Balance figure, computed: 70.3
